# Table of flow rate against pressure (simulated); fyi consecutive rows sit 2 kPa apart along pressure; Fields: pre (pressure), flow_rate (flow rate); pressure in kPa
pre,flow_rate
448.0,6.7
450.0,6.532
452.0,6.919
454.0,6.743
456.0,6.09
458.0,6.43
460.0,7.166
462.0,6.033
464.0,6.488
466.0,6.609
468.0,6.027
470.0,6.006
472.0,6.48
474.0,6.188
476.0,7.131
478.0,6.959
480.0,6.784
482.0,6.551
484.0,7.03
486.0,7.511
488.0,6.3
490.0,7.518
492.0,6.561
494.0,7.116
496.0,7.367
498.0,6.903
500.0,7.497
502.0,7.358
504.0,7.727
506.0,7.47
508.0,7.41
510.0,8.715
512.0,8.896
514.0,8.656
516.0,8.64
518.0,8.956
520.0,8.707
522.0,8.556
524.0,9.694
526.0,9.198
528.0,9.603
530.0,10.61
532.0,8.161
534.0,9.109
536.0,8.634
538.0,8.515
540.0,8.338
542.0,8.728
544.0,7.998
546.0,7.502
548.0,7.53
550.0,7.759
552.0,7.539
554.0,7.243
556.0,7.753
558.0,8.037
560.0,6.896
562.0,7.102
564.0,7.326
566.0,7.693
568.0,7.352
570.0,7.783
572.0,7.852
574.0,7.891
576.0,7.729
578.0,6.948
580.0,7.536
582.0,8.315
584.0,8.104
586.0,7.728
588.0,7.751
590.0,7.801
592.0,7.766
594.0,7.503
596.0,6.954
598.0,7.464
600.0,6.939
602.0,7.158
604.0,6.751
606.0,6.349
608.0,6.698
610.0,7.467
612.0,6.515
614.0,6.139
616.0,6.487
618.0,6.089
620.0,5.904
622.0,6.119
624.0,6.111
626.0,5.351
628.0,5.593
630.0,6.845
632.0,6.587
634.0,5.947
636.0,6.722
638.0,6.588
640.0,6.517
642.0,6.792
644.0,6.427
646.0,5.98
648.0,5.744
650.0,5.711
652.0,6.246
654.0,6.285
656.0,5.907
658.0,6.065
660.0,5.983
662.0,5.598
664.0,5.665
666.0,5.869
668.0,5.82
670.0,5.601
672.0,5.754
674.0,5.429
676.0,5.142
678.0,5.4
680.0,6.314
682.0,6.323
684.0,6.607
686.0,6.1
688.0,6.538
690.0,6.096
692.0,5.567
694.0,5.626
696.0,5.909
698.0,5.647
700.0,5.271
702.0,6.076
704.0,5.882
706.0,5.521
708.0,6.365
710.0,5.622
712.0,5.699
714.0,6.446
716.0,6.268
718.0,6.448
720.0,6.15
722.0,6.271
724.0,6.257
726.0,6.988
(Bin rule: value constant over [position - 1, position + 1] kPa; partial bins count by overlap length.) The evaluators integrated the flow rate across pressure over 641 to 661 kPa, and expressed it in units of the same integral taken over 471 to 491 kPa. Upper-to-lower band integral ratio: 0.89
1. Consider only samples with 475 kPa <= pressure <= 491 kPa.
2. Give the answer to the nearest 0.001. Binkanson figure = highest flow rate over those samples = 7.518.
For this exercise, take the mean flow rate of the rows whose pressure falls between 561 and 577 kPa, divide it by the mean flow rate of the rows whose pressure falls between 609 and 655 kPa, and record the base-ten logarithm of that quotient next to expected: 0.083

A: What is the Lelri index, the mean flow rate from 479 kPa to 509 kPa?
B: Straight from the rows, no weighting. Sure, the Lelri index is 7.14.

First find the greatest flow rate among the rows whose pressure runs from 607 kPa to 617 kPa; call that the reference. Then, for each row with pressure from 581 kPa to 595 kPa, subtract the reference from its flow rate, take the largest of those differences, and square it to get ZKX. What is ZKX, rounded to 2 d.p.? 0.72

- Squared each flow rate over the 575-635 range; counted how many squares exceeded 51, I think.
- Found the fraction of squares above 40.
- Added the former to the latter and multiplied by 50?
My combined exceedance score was 637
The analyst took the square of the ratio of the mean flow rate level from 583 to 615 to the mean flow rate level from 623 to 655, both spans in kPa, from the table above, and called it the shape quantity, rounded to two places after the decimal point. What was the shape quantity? 1.34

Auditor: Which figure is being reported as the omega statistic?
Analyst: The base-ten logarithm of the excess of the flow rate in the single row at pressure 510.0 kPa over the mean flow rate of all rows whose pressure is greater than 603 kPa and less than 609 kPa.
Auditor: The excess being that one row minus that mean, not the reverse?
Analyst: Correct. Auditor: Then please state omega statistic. 0.33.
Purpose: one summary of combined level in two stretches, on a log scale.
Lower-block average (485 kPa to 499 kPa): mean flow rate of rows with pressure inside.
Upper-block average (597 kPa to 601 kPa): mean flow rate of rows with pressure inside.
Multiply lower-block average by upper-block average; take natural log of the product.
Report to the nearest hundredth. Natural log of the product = 3.93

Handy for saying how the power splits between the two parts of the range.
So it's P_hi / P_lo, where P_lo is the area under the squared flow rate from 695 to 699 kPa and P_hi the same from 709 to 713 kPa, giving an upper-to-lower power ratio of 1.0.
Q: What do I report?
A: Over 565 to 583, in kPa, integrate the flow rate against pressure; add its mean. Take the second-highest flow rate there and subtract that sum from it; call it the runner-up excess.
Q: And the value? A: -138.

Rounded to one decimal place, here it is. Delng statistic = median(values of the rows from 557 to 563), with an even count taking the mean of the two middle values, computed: 7.1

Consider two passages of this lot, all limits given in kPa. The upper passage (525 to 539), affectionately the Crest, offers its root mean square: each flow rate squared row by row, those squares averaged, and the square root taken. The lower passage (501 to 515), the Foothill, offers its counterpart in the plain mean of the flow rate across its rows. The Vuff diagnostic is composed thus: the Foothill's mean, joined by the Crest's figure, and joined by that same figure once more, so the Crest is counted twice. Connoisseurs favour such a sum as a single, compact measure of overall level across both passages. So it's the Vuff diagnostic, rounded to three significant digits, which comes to 26.3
